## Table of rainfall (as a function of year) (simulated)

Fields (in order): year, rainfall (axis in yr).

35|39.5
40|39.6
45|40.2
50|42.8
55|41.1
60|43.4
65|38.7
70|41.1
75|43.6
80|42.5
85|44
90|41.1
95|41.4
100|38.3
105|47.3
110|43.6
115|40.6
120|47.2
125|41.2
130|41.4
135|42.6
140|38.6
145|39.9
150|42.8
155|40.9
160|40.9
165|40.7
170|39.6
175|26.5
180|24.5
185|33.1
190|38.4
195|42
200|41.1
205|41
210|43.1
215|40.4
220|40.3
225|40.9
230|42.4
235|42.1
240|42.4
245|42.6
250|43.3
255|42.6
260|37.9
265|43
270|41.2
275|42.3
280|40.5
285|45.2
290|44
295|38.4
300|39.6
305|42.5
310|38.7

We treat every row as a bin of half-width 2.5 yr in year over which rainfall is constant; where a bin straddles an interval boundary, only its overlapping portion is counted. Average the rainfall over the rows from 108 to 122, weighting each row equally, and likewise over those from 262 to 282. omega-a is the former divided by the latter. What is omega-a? 1.05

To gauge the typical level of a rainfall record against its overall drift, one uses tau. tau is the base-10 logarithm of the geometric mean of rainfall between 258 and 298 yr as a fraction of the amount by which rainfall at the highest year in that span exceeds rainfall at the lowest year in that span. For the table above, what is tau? 1.9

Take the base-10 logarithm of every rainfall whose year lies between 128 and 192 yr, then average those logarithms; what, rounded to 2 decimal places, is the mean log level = 1.57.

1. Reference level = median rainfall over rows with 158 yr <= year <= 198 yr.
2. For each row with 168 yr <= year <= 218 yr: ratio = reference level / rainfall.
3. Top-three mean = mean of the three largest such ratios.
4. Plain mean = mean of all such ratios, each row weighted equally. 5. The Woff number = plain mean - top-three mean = -0.32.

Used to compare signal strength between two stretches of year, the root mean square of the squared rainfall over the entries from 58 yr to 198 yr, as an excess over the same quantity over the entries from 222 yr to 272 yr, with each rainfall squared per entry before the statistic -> -79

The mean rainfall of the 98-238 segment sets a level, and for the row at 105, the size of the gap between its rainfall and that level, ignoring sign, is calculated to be 7.2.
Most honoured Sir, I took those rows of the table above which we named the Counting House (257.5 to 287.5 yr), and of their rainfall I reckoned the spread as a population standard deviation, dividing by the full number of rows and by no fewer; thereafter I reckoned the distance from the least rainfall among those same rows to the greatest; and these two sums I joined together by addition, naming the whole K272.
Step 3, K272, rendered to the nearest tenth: 9.6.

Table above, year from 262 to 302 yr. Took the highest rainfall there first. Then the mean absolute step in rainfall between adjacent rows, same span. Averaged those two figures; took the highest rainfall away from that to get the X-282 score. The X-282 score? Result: -21.4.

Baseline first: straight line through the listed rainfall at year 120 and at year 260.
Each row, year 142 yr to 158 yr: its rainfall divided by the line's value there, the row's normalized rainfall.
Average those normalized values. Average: 0.91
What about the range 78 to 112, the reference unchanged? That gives 0.87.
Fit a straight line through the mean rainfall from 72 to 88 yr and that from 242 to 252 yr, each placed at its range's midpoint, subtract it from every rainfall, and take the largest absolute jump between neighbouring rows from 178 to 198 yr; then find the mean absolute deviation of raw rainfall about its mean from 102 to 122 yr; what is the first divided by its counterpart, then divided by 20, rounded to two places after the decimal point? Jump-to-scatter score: 0.17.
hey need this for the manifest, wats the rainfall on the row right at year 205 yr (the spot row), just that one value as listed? 41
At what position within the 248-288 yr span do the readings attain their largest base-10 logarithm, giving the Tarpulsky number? 285 yr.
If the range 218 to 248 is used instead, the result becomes 245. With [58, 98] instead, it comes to 85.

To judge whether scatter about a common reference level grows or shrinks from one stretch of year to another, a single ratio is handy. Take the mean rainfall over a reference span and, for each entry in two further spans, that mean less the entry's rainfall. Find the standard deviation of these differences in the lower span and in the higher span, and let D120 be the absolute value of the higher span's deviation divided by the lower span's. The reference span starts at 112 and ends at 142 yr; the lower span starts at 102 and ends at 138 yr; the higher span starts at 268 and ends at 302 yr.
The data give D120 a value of 0.86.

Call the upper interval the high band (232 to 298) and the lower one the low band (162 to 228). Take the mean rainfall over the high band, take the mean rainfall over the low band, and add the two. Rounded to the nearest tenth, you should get 79.8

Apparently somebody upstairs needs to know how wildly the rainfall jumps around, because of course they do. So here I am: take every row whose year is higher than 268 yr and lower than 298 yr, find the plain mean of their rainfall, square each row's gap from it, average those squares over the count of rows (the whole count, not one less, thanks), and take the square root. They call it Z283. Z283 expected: 2.2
